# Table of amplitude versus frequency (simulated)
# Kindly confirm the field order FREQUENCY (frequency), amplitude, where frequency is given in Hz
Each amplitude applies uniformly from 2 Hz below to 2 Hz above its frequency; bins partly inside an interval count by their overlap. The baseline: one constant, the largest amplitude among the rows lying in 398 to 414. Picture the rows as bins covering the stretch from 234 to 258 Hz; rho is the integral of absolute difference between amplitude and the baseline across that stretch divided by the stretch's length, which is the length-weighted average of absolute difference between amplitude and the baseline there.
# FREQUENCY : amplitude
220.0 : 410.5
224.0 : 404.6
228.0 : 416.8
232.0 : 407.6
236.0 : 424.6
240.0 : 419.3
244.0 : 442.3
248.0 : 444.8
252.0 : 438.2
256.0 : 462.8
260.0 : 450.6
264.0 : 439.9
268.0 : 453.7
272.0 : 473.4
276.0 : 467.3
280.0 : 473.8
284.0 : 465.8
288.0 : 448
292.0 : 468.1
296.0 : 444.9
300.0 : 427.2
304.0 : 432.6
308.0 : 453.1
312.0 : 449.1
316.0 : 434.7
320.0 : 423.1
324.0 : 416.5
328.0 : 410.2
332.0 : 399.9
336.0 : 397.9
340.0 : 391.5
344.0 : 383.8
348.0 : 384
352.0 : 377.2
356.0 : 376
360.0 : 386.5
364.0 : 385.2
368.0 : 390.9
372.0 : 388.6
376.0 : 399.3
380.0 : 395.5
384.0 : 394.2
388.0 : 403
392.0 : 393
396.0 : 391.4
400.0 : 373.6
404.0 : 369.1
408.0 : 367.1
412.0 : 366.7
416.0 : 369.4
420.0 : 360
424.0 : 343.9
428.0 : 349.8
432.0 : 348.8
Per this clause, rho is 65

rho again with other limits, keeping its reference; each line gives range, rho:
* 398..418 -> 4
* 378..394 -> 23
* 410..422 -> 8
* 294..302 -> 62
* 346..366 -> 8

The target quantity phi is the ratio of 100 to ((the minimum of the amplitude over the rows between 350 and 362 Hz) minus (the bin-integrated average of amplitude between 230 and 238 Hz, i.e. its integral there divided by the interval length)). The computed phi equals -2.5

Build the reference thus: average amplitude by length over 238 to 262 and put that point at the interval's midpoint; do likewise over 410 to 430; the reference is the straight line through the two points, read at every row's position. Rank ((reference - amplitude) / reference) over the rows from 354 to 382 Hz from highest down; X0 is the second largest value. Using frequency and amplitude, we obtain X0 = 0.00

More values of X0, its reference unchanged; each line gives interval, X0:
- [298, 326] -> -0.03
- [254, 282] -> -0.03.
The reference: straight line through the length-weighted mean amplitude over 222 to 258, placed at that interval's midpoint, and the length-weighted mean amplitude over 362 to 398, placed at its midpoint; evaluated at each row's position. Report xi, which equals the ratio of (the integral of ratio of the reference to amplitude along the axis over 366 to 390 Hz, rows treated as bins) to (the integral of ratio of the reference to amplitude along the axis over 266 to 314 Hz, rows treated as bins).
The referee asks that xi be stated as 0.54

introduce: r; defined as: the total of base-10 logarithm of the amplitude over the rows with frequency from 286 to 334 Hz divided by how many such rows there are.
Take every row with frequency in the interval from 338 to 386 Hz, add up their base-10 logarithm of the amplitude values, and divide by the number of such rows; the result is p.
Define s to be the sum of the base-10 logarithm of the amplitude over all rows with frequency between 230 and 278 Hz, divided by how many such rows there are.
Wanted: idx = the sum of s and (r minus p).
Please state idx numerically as 2.70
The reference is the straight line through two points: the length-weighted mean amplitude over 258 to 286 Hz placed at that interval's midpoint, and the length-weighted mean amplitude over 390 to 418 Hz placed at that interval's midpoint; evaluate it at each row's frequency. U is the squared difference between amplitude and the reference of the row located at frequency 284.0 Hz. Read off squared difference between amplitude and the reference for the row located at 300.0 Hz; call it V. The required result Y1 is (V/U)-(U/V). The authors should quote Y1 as 1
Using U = 166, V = 238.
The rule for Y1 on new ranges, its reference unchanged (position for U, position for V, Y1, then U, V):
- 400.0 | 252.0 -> 56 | 22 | 1246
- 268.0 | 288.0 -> -16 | 91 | 6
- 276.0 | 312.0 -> 2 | 85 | 201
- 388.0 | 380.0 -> -15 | 287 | 19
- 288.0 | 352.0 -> 185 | 6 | 1024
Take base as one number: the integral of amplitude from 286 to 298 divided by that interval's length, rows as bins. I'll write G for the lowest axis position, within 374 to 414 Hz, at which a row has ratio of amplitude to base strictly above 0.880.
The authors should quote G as 376.0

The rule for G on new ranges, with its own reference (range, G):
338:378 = 376.0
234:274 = 236.0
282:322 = 284.0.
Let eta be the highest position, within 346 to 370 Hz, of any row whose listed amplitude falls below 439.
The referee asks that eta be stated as 368.0 Hz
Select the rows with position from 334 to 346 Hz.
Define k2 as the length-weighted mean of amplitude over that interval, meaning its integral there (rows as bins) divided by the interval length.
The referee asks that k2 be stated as 391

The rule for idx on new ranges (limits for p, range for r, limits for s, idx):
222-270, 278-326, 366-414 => 2.60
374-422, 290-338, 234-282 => 2.70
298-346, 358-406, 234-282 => 2.62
